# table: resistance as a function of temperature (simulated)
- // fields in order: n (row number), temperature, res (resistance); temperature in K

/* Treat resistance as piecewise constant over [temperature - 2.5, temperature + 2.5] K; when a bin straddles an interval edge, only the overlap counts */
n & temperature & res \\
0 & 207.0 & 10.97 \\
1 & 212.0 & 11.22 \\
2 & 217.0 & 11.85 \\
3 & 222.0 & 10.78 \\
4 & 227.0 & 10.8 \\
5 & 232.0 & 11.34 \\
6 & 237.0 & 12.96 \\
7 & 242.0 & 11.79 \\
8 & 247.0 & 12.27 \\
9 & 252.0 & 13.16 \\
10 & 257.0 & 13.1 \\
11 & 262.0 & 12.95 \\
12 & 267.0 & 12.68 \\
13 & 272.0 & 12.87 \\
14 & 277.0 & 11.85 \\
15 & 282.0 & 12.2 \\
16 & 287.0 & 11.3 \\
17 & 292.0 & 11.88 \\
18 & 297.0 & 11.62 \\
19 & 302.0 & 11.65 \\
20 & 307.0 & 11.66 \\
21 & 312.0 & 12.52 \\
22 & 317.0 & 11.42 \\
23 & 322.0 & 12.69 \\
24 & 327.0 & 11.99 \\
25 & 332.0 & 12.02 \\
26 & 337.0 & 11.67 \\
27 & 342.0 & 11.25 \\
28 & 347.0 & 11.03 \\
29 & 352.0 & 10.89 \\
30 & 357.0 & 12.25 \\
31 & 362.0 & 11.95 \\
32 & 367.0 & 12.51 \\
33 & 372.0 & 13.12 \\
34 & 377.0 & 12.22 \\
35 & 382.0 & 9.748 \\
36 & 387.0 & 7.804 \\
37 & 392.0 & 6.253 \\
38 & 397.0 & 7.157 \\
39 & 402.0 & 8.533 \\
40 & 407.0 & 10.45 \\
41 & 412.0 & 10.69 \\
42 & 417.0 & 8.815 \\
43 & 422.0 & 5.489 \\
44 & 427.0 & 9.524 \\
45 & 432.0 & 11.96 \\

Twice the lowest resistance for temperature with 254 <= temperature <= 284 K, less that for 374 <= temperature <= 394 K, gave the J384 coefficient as 17.4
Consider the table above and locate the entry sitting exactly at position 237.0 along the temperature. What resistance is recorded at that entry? 12.96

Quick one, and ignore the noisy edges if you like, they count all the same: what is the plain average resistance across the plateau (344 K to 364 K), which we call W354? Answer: 11.5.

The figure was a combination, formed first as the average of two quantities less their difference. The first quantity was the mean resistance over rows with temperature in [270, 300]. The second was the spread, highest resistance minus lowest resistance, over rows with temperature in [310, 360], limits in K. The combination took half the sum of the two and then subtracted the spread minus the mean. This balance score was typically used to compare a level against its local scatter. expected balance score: 17.0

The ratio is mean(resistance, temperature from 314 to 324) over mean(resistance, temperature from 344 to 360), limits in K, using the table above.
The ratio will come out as 1.06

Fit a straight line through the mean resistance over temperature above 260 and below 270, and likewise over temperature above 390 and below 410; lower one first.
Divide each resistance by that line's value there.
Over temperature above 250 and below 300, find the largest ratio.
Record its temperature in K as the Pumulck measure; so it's 272.0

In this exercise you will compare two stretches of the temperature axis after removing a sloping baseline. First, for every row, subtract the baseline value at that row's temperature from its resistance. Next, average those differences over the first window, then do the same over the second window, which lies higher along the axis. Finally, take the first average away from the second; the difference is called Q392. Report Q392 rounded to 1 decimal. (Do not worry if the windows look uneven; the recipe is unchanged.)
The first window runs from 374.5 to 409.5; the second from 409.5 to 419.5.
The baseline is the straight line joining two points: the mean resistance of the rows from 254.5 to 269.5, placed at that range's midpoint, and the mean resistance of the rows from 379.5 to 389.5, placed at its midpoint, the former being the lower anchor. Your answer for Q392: 1.6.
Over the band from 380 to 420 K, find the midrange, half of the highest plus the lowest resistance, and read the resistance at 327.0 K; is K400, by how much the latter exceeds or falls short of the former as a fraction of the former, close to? 0.42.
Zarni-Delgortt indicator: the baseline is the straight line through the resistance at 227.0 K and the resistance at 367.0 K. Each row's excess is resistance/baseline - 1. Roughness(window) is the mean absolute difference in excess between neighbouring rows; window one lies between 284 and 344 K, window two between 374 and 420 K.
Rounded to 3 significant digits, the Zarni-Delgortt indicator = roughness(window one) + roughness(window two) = 0.164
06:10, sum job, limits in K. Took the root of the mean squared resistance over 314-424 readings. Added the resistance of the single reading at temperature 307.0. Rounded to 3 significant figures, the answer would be 22.3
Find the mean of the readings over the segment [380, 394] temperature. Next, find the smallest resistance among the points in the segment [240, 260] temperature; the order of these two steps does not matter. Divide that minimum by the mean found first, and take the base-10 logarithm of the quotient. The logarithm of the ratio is 0.17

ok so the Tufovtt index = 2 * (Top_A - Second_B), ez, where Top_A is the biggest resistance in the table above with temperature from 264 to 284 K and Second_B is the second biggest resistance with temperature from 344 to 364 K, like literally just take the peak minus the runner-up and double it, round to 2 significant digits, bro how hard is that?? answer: 1.8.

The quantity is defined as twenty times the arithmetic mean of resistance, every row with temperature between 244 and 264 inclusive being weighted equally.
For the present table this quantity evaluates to 257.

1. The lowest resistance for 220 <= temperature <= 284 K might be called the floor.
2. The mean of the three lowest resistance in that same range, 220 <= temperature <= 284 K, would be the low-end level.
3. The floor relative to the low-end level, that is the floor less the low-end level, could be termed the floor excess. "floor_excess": -0.193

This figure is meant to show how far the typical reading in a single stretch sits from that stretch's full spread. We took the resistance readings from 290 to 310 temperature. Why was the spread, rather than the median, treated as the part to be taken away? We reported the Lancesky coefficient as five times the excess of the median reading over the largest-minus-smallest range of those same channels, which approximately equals 57.0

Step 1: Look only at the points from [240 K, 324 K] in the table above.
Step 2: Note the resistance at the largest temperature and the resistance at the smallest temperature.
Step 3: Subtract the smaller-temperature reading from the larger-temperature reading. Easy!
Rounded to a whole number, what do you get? 1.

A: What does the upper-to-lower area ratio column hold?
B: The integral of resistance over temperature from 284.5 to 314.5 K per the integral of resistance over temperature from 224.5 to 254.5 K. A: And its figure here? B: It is 0.98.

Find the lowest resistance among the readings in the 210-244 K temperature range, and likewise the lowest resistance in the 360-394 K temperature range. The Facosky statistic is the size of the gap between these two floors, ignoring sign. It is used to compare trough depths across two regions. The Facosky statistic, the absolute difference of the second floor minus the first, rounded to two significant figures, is 4.5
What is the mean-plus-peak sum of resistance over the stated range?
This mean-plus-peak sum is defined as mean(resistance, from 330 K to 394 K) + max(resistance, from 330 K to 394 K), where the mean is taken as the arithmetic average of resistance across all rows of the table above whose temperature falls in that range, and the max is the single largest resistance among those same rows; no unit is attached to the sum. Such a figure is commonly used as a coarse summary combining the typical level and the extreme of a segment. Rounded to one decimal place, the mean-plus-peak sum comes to 24.1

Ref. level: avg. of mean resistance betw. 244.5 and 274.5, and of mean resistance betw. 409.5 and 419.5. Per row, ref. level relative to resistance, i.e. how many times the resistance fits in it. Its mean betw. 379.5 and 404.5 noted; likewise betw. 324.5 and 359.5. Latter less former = -0.49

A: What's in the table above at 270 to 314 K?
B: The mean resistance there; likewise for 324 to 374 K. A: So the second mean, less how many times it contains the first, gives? 10.9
